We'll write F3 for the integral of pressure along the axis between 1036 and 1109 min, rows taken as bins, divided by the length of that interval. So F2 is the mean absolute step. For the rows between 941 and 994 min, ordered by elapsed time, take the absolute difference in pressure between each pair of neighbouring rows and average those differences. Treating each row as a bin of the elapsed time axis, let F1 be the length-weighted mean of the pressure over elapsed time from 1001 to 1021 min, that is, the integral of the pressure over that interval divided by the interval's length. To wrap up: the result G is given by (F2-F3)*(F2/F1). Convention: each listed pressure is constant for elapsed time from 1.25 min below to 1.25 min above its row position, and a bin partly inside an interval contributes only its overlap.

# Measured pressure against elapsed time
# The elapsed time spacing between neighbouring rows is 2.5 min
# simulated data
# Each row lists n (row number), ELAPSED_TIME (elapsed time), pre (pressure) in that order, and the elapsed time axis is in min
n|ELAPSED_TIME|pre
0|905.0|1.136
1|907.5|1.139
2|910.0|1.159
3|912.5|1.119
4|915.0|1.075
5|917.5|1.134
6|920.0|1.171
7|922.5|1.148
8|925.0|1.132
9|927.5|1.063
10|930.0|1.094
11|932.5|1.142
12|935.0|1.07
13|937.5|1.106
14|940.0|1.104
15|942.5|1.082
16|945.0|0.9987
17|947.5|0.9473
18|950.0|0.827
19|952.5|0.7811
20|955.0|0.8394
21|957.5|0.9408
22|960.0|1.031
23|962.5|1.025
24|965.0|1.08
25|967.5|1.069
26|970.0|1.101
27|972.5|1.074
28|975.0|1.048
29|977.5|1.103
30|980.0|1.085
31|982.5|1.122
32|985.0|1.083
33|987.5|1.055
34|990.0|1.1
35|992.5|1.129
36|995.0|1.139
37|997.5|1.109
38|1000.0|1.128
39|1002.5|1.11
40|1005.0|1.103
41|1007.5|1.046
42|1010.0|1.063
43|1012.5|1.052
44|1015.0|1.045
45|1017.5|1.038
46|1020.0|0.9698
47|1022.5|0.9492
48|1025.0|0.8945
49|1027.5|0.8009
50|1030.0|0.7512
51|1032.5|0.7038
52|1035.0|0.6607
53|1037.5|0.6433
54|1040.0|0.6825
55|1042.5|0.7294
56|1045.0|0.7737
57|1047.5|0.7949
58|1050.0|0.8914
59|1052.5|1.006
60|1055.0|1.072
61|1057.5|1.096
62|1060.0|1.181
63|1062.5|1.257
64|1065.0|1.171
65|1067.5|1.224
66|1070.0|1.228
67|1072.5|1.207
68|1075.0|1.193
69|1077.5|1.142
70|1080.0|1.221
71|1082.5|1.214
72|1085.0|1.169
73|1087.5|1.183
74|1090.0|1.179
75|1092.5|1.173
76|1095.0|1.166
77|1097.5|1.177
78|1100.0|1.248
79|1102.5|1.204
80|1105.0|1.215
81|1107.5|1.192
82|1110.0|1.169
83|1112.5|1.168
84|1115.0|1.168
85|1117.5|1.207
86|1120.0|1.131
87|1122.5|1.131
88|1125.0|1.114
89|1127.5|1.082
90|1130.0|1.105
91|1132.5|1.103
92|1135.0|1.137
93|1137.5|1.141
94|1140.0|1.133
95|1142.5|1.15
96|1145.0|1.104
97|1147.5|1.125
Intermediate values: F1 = 1.06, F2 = 0.048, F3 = 1.09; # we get -0.047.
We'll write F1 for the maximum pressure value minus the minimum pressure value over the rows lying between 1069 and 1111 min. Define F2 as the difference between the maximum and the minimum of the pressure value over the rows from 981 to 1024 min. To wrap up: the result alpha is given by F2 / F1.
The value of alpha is 2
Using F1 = 0.11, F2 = 0.2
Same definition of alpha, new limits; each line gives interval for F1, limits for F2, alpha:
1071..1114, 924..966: 3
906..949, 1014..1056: 2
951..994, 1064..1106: 0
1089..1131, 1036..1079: 4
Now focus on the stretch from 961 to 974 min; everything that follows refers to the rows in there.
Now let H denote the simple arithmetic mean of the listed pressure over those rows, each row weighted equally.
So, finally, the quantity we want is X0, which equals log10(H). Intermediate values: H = 1.07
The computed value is 0.029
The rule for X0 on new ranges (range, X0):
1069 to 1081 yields 0.079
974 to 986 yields 0.037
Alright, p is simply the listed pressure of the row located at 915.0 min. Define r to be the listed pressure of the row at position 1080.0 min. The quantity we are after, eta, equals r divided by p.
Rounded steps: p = 1.075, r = 1.221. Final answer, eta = 1.1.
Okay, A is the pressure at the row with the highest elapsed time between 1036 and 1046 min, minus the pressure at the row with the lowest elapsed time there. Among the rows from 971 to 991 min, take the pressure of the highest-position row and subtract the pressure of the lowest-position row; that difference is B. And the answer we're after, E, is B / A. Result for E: 0.2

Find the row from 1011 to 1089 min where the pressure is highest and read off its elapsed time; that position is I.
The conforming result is 1062.5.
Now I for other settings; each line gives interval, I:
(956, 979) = 977.5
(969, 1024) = 995.0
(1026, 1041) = 1027.5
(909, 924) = 920.0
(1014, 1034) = 1015.0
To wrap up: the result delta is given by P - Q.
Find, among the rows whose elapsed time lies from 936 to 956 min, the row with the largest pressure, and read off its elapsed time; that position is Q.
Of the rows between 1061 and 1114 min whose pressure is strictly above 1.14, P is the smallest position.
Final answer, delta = 125.0 min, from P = 1062.5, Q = 937.5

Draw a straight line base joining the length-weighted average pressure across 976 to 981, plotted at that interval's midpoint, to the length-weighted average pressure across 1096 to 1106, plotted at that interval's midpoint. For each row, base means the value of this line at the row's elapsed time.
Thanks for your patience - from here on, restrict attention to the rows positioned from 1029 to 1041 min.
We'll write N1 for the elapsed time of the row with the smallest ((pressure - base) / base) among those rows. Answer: 1037.5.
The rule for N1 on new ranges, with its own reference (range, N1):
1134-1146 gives 1145.0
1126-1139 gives 1127.5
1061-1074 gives 1065.0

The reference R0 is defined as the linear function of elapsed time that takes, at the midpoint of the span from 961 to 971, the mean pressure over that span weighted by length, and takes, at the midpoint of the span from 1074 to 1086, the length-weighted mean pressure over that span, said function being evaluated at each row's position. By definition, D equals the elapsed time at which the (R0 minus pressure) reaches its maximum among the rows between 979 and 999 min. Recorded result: 987.5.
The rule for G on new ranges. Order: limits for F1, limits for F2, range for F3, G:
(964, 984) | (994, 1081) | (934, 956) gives -0.038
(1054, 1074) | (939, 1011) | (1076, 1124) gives -0.039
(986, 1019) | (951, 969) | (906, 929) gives -0.053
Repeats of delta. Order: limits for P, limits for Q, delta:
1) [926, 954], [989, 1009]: -62.5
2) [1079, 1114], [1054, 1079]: 17.5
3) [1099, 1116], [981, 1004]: 105.0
